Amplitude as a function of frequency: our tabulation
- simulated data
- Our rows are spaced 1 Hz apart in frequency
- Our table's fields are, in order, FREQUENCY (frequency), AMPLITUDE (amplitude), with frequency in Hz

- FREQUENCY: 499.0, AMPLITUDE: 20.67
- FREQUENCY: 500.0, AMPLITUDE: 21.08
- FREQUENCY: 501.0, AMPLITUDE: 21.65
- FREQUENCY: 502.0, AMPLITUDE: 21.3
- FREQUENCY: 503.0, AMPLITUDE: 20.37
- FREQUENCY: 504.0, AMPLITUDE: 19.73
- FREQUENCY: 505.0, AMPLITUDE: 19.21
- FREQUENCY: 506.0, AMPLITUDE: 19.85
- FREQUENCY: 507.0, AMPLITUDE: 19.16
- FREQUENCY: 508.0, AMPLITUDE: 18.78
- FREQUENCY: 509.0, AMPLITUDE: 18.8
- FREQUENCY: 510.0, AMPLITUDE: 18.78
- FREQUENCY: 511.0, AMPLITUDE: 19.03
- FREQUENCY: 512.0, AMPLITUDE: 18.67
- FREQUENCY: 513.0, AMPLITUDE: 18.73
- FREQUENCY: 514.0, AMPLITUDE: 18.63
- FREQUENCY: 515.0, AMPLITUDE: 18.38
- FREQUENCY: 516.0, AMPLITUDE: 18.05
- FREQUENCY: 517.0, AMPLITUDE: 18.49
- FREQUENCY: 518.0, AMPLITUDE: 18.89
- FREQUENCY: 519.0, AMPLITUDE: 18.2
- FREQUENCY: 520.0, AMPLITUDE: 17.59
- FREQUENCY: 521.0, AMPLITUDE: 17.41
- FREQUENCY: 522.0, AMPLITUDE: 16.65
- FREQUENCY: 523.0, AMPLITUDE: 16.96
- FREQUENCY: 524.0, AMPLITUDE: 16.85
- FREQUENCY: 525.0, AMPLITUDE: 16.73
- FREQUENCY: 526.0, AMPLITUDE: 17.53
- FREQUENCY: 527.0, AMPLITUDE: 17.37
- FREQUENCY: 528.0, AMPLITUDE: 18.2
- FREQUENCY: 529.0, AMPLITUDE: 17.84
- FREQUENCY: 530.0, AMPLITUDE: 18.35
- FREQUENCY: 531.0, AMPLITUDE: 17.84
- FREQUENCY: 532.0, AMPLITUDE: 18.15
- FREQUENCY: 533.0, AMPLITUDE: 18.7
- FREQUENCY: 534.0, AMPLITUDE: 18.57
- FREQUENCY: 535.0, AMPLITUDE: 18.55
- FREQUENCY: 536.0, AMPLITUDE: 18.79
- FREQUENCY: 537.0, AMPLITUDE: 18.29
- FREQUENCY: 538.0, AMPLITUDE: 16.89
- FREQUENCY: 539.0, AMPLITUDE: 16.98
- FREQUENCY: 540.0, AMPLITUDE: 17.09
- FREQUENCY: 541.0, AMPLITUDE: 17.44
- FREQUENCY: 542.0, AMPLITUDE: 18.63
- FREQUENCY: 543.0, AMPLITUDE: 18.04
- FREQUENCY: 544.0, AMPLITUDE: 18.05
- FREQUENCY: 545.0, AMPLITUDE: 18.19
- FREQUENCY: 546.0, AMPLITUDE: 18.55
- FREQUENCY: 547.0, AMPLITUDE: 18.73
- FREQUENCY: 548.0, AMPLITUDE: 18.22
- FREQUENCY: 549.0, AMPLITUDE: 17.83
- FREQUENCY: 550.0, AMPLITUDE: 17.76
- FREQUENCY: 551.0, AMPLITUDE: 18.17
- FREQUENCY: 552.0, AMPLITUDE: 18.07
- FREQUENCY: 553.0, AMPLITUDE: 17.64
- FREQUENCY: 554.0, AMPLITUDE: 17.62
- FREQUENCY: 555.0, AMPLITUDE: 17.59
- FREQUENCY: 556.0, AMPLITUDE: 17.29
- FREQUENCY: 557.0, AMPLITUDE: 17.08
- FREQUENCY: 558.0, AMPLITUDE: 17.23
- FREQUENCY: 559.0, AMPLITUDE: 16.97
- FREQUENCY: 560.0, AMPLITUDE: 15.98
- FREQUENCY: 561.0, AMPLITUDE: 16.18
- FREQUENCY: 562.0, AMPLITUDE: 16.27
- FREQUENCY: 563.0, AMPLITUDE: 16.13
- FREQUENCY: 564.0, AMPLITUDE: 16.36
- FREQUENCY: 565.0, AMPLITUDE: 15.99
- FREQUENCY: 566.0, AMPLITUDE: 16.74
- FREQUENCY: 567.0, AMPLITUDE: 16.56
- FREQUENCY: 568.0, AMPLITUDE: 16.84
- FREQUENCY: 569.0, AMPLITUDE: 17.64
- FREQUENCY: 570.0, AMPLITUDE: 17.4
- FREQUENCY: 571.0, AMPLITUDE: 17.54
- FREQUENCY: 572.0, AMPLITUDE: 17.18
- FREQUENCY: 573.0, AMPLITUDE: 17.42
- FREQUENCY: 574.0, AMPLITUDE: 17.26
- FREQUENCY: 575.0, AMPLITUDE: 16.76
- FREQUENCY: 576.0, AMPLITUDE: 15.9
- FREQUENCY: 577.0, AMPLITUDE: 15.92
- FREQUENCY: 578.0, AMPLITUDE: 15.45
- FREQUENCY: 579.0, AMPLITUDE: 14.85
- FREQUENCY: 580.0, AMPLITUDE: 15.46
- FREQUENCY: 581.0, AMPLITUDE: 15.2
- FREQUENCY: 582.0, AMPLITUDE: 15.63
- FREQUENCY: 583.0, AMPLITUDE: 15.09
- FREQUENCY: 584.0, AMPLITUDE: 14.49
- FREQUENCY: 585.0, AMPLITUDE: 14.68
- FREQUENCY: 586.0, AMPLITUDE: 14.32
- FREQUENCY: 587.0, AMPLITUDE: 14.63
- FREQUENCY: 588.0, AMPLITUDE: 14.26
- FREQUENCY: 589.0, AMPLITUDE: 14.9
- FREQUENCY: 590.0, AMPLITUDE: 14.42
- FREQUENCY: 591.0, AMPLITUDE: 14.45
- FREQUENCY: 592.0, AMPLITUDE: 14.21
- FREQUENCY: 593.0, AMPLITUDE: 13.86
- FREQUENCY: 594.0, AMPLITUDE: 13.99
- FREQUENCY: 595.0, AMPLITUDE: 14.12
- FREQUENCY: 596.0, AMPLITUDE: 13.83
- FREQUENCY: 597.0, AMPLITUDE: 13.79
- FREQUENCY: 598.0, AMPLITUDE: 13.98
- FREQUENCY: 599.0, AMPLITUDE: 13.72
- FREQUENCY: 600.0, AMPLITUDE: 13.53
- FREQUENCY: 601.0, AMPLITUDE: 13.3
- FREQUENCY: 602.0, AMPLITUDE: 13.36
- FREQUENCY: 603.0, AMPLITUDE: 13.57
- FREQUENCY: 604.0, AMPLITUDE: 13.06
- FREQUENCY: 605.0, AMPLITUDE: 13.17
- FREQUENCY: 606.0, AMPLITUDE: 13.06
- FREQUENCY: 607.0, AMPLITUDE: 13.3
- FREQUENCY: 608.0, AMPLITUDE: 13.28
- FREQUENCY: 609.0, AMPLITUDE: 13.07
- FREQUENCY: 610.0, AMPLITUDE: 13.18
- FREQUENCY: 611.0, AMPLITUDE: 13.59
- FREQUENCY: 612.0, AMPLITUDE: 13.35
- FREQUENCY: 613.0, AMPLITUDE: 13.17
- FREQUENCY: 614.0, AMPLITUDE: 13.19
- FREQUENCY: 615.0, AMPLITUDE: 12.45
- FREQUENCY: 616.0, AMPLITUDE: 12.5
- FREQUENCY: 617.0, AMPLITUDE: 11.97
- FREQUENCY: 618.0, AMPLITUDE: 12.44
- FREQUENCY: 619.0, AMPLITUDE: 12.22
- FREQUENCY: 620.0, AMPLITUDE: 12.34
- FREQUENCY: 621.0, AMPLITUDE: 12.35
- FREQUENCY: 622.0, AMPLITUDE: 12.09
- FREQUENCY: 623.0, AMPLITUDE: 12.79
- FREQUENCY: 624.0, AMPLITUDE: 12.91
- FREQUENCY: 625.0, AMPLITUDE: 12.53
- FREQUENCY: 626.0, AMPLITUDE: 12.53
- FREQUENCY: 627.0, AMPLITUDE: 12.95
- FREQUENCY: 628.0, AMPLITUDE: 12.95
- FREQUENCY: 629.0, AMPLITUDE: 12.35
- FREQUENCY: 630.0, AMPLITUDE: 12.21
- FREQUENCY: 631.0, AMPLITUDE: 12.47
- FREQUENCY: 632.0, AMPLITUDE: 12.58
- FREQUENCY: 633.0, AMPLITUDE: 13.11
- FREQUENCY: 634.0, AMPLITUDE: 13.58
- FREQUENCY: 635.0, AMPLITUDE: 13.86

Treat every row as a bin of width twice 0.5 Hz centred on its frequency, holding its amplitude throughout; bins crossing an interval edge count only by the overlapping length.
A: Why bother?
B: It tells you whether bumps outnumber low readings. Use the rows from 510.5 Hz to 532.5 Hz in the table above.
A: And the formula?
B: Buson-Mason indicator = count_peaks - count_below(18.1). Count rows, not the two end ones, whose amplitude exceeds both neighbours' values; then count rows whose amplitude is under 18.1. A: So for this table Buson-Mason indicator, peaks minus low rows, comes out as -5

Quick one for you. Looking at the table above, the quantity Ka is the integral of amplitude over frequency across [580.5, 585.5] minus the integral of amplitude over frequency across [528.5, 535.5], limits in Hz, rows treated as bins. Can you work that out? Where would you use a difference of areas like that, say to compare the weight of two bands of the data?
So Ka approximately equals -53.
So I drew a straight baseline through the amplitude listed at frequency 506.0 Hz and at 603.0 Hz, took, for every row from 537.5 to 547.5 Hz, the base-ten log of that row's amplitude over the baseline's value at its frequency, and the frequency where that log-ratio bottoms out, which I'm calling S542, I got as 538.0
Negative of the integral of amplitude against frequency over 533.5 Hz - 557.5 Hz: -430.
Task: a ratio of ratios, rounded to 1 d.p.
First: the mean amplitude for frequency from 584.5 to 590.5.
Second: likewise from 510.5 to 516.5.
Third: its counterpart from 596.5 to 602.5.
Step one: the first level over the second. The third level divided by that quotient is 17.4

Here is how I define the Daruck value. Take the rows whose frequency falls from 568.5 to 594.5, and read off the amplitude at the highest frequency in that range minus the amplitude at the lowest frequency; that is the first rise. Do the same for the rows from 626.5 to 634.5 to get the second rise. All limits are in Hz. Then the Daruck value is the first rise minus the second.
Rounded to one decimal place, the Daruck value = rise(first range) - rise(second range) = -4.3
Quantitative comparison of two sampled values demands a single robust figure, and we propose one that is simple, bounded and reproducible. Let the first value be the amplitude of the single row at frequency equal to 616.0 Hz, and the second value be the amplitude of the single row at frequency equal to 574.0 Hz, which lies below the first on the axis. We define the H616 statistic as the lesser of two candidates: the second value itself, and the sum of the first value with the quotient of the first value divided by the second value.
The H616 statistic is 13.2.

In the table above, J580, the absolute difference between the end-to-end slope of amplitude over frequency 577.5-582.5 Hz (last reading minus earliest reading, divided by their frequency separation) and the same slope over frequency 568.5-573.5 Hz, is 0.10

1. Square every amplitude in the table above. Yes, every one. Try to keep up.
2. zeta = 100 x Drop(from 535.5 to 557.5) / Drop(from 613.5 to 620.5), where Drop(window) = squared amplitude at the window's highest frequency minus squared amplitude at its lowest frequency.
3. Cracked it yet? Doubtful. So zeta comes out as 283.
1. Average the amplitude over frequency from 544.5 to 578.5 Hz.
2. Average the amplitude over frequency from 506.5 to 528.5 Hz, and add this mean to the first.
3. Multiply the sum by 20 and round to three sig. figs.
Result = 704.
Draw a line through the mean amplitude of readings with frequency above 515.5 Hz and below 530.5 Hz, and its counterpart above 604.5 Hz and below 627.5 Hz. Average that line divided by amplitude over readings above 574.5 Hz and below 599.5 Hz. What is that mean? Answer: 0.97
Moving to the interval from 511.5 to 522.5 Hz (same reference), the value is 0.99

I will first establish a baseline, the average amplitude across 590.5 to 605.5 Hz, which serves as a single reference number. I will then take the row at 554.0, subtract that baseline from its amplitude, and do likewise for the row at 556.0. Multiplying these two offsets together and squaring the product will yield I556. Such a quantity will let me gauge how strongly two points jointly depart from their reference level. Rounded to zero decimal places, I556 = 192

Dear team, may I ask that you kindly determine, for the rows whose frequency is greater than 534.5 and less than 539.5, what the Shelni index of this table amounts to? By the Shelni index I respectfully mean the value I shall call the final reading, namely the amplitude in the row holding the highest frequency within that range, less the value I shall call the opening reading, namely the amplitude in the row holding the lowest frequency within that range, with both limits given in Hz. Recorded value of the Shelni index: -1.6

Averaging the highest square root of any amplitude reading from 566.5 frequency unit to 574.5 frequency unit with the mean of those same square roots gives 4.18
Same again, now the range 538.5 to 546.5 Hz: 4.27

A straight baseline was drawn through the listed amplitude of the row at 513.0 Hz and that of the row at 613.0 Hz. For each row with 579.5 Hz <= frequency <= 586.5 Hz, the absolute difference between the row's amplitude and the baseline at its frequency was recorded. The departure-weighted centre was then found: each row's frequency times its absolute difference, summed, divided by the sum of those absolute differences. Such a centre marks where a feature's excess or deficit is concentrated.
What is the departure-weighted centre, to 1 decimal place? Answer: 582.5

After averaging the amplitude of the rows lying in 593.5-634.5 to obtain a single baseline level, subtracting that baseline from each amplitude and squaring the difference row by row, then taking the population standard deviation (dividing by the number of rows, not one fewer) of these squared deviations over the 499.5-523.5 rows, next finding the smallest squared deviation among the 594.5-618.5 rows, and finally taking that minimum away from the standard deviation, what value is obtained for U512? 15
